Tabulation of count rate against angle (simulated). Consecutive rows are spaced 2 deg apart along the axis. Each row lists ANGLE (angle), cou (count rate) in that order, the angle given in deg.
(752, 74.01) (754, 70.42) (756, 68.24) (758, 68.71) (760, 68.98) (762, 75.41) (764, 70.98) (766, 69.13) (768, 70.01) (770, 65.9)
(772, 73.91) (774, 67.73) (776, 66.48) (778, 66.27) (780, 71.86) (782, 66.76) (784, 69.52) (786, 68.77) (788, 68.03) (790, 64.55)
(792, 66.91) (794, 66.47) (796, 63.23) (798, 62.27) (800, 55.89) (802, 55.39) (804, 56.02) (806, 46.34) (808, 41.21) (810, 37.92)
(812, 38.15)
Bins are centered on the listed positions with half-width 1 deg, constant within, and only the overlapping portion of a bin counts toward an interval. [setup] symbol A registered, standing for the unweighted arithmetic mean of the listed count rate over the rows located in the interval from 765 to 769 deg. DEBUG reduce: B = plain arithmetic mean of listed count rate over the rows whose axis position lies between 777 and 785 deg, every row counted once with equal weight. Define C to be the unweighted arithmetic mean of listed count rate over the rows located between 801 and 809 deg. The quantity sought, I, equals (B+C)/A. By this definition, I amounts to 1.70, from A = 69.6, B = 68.6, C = 50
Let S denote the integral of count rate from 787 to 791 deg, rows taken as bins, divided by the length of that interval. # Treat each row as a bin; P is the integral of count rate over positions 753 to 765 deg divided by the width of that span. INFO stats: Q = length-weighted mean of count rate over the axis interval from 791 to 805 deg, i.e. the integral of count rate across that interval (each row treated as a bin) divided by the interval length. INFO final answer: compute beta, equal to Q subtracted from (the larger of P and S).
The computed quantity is 9.6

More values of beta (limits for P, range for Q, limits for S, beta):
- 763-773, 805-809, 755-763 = 26.6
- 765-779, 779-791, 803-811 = 0.2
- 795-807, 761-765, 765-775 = -3.9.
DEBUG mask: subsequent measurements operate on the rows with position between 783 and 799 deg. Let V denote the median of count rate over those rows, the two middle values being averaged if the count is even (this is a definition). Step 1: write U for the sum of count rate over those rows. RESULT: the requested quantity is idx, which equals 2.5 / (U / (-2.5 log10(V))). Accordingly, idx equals -0.0215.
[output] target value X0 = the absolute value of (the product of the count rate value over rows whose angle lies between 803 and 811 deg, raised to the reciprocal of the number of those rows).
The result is 44.9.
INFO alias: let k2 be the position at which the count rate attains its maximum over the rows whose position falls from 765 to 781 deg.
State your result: 772 deg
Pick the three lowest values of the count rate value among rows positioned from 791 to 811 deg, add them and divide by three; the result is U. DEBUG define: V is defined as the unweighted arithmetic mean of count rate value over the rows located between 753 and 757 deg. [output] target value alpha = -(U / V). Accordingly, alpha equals -0.6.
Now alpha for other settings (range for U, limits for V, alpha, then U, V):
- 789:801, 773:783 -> -0.9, 60.5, 68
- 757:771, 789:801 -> -1.1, 67.9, 63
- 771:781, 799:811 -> -1.4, 66.8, 49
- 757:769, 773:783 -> -1.0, 68.9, 68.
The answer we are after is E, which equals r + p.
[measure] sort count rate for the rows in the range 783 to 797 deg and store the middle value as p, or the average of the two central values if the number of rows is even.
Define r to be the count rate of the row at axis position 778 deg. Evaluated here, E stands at 133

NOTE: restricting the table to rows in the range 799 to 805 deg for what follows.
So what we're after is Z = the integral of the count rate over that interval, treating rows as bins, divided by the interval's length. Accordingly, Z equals 56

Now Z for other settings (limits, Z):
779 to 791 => 68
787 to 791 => 66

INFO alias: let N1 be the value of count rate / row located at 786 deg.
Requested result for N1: 68.77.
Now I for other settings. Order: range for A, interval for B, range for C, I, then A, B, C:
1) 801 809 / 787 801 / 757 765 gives 2.71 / 49.7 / 63.9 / 71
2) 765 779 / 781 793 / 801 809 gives 1.71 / 68.5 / 67.4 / 50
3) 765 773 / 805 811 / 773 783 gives 1.57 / 69.7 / 41.8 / 68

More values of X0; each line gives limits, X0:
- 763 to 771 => 69.0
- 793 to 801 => 61.8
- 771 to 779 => 68.5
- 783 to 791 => 67.7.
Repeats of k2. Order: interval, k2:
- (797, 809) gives 798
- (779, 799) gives 780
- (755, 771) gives 762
